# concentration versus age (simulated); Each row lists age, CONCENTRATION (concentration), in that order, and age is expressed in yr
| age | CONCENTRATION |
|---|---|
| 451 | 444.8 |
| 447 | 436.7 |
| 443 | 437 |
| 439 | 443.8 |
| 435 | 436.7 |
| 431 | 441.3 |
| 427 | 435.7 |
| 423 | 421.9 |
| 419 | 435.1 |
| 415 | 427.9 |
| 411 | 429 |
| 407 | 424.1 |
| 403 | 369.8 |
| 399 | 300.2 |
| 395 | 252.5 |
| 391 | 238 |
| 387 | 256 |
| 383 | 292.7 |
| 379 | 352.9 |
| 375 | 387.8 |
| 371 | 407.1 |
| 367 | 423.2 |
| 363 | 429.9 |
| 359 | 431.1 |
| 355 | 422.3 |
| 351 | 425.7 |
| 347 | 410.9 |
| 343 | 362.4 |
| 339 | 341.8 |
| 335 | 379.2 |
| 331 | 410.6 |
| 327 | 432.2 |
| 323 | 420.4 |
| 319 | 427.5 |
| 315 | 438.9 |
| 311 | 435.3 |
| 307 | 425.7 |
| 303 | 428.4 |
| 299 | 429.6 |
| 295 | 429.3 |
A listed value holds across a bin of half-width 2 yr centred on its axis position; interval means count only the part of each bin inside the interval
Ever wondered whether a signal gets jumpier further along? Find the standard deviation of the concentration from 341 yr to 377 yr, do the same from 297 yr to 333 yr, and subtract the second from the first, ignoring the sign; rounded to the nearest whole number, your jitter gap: 14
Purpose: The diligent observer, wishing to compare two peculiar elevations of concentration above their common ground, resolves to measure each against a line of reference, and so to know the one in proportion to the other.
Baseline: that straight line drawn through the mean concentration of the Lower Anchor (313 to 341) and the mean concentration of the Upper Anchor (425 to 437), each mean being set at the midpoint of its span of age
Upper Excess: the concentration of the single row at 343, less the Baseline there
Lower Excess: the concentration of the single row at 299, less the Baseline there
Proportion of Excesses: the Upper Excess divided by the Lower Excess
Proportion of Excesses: -1.6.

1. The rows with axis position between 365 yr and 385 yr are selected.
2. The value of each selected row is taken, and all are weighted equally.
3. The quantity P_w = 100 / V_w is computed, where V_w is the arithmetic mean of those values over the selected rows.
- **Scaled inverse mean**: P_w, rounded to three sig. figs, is 0.268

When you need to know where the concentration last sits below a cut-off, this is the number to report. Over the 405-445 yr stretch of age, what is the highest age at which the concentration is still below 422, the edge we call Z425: 423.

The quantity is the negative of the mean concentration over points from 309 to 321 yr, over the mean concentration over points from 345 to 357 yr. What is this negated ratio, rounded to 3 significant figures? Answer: -1.03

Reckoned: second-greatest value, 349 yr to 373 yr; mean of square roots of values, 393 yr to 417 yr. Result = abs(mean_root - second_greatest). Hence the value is 411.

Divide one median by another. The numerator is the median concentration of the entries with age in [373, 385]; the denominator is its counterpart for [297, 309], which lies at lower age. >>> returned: 0.82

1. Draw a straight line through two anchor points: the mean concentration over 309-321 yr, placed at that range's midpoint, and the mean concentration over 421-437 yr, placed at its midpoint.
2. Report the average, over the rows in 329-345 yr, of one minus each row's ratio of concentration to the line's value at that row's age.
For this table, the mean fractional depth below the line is 0.14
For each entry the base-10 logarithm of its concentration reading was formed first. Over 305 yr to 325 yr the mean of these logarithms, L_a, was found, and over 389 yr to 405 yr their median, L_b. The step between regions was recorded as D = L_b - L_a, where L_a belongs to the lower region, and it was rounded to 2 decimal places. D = -0.19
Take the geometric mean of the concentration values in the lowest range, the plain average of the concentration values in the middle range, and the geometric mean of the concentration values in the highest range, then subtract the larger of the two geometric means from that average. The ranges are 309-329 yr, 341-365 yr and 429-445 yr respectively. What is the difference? -26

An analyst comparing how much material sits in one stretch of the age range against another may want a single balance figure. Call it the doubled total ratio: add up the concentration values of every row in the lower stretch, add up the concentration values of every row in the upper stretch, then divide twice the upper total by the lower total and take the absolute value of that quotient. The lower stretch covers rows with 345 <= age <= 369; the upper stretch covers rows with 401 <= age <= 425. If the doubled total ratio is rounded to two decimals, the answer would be 1.97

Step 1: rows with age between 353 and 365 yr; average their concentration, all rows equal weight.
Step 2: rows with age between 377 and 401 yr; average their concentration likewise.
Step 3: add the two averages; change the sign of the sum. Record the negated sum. -710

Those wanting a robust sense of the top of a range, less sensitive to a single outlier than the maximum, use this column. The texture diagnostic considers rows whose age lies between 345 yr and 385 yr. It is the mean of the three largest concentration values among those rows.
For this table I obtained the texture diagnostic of 429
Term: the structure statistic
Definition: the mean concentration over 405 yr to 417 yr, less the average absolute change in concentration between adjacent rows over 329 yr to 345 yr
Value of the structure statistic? 397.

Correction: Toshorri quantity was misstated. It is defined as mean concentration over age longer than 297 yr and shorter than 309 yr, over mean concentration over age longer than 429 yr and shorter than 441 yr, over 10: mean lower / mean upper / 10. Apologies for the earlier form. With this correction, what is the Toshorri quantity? 0.097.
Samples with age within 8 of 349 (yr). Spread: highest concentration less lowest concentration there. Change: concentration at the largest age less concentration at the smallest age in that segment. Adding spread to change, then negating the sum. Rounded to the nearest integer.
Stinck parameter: -123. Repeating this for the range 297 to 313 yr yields -15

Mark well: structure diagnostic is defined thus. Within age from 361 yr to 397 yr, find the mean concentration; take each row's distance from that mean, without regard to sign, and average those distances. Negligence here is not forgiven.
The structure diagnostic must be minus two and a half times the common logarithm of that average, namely -4.6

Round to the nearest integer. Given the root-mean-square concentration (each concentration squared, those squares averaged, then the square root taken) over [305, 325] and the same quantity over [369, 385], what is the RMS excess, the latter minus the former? -67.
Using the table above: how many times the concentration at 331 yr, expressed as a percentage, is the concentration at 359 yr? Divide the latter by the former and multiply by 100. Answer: 105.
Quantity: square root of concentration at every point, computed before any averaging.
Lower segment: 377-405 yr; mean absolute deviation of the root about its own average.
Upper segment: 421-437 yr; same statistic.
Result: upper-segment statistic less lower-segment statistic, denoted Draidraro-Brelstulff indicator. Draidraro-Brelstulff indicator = -1.0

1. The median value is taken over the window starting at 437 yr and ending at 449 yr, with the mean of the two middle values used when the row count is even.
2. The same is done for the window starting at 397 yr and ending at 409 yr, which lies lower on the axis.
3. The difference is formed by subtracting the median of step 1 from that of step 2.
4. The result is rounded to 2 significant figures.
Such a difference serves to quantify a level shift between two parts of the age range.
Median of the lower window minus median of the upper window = -67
